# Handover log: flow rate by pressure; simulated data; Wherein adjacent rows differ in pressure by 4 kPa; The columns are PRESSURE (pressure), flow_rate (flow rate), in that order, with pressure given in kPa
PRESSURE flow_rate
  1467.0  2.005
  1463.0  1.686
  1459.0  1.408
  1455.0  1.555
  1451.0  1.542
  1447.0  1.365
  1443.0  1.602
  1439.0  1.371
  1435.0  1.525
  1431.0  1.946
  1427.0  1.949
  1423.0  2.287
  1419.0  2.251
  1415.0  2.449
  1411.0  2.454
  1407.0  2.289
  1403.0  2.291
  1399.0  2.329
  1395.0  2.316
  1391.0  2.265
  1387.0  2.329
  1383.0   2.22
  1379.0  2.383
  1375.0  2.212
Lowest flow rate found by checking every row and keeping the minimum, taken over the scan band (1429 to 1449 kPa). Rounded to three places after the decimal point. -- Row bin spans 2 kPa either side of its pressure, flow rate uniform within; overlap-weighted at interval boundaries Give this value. 1.365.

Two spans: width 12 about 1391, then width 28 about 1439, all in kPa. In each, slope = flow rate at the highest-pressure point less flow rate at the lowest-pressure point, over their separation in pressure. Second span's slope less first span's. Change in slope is -0.015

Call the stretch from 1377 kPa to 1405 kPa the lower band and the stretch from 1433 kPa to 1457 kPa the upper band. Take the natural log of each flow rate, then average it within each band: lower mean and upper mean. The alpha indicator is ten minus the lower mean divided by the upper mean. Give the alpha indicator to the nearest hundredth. 7.91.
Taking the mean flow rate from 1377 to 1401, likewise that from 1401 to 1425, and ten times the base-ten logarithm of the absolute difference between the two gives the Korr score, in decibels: -15.3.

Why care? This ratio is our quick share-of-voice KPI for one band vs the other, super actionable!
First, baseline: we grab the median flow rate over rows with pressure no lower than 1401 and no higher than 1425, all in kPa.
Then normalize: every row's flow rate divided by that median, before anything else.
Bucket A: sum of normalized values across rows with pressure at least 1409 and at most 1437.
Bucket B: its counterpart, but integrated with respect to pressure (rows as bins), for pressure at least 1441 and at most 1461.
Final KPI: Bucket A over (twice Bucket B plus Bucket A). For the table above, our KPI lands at 0.20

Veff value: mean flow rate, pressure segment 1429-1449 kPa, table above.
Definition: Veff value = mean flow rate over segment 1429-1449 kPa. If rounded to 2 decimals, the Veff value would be 1.56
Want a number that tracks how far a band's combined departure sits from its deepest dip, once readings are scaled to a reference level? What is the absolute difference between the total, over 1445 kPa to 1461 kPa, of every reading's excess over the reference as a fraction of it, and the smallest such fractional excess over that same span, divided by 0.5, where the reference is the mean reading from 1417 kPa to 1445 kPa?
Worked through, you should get 1.1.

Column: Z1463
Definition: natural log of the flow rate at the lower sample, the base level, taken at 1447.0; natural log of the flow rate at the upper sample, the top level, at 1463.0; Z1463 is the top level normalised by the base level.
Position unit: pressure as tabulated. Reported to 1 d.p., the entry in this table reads 1.7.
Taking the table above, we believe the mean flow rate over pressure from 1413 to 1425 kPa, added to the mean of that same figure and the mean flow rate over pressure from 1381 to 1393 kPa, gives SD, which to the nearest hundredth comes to 4.63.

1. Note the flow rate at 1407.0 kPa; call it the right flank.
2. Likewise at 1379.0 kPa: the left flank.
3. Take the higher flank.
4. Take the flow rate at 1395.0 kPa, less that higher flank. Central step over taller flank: -0.1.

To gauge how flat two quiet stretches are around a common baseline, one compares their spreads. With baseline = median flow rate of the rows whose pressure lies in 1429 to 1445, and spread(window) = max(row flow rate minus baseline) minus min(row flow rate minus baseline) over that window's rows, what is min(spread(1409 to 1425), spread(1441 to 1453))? 0.203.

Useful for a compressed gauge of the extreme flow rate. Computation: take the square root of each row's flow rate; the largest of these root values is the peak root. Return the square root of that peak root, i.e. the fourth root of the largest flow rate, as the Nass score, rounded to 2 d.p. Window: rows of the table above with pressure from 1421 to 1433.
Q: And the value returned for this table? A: 1.23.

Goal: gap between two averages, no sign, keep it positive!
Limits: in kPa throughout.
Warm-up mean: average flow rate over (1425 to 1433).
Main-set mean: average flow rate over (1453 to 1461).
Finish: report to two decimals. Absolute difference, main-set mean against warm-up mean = 0.47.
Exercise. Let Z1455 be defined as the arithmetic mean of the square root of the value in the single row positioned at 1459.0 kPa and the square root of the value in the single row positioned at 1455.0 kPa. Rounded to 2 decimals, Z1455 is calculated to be 1.22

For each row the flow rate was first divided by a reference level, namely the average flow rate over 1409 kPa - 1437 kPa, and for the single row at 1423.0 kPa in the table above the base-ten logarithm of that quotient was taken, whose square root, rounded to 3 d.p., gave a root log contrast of 0.180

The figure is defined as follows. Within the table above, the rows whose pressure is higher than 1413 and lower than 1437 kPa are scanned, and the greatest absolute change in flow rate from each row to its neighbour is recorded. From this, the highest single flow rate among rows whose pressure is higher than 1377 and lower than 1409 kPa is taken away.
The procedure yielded -1.96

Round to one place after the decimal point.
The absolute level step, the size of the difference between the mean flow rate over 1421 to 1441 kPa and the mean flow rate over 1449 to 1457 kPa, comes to 0.3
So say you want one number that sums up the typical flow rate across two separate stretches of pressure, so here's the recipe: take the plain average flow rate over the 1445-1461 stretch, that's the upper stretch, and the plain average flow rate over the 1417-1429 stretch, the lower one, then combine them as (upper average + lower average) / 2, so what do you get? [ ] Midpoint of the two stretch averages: 1.81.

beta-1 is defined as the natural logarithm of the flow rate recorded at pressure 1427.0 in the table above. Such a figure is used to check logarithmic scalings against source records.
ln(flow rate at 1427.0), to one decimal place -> 0.7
